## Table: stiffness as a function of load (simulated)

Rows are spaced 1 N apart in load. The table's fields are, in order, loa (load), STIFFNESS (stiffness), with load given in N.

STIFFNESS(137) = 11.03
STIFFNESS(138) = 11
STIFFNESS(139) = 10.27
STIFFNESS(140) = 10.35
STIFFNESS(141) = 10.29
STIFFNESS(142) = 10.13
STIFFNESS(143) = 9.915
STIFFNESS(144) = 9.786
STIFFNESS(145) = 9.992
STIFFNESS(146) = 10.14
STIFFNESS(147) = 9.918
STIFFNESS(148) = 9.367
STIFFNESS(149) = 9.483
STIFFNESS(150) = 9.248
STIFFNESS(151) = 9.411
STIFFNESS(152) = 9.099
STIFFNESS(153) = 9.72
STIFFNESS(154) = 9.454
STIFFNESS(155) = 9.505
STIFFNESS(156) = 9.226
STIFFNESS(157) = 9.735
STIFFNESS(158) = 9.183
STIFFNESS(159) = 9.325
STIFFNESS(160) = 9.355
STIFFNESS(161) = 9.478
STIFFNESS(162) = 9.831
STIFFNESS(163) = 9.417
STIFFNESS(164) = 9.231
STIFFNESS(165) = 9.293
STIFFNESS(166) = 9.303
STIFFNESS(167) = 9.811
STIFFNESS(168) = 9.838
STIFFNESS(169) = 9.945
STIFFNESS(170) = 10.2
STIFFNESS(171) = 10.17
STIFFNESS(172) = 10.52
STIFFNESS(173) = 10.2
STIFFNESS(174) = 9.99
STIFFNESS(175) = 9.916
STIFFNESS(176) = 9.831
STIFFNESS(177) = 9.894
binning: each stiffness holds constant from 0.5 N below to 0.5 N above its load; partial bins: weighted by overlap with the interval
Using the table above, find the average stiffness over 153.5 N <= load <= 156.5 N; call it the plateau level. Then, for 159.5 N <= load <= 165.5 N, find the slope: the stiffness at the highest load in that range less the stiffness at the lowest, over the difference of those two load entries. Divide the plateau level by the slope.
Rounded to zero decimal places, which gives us -758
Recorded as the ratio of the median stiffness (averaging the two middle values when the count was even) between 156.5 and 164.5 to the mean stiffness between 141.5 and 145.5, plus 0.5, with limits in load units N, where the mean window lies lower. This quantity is 1.44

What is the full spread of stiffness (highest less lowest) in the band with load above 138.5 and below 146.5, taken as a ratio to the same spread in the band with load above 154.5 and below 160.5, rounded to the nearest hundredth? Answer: 1.02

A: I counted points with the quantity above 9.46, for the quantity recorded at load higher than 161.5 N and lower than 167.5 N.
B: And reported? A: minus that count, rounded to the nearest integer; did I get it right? -2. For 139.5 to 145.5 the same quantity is -6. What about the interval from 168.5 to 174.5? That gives -6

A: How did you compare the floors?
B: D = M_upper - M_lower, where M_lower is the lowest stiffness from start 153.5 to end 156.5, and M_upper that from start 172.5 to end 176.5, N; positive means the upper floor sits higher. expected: 0.6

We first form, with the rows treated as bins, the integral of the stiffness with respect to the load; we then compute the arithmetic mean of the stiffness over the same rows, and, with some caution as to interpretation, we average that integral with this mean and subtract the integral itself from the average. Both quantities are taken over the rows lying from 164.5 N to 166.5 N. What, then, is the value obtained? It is -4.6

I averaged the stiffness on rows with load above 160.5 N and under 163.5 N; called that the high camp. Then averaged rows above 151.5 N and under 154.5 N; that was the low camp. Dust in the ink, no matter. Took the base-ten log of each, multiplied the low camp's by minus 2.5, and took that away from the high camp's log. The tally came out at 3.42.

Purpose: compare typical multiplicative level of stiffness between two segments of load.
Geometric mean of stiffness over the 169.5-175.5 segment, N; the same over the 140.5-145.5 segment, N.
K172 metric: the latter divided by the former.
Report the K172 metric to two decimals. 0.99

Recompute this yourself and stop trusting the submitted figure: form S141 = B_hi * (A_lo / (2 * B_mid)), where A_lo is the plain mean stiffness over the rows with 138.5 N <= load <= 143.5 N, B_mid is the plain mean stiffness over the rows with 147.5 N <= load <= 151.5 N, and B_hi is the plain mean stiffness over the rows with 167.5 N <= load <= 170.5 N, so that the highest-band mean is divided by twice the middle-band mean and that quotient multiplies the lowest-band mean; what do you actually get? 5.43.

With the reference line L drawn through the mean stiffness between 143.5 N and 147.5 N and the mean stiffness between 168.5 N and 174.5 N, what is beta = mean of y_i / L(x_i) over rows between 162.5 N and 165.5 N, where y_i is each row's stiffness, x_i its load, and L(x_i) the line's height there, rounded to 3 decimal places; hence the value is 0.921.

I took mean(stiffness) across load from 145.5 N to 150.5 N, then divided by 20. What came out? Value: 0.482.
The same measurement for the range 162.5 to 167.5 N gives 0.471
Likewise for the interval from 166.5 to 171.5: 0.500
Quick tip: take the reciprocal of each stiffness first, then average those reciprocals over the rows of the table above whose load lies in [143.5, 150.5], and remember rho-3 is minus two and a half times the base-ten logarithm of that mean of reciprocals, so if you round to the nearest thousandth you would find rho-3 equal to 2.466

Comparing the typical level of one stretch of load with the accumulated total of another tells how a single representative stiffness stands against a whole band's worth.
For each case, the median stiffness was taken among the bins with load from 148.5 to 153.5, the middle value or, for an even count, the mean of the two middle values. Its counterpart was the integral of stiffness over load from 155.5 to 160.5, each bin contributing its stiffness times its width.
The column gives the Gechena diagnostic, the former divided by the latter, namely 0.20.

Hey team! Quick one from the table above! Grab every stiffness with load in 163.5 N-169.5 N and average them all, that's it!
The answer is 9.6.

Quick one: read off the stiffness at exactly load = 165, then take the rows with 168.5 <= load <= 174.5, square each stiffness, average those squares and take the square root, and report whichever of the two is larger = 10.2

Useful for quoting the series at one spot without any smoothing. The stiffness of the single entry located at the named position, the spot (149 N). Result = 9.483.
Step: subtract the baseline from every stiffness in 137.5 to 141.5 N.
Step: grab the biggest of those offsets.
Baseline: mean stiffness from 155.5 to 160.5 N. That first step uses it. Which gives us 1.6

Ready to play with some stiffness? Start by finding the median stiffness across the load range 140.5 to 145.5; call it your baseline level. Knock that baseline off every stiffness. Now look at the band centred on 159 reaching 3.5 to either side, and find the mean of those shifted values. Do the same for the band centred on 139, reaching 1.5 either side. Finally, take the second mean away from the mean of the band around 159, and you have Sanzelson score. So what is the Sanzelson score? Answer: -1.1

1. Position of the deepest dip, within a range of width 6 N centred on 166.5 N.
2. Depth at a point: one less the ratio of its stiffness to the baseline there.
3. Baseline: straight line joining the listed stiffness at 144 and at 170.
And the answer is 164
